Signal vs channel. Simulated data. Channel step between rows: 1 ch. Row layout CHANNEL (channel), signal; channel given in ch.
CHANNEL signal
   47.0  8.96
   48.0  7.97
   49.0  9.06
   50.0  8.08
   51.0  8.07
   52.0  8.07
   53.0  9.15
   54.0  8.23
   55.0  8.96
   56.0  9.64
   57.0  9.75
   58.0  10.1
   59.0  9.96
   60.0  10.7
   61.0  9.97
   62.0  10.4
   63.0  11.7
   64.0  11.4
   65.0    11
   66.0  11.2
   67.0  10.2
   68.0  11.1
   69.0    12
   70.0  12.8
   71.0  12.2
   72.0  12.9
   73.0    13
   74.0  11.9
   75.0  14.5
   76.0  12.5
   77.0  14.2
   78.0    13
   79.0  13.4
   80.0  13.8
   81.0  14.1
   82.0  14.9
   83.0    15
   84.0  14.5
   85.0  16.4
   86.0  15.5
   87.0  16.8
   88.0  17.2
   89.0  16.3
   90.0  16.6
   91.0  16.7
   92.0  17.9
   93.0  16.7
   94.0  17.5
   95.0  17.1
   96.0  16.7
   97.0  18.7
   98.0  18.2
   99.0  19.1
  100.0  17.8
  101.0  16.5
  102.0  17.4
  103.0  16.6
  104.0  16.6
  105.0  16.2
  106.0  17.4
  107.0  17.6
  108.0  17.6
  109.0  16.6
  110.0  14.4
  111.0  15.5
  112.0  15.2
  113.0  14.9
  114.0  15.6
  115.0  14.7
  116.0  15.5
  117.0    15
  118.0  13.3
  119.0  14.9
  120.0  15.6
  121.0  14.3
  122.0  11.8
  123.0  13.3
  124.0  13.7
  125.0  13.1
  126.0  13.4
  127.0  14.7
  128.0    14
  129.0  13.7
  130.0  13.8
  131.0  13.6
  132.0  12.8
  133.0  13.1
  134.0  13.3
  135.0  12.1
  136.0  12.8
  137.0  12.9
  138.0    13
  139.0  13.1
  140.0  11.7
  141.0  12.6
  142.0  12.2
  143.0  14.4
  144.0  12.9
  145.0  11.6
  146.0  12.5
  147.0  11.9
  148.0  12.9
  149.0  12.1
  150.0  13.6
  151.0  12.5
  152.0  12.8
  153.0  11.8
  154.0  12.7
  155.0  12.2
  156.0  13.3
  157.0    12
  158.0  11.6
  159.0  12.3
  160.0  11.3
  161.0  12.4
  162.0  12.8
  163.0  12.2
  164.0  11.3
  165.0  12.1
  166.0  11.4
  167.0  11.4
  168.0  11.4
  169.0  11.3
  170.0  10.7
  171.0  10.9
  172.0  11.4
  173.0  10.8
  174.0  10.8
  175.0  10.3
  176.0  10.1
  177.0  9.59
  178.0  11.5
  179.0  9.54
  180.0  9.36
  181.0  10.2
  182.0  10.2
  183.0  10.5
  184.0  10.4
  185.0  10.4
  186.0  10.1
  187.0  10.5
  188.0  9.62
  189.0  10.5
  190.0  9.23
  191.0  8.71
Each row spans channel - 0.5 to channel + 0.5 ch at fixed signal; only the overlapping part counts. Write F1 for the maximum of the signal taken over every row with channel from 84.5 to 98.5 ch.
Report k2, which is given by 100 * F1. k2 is 1870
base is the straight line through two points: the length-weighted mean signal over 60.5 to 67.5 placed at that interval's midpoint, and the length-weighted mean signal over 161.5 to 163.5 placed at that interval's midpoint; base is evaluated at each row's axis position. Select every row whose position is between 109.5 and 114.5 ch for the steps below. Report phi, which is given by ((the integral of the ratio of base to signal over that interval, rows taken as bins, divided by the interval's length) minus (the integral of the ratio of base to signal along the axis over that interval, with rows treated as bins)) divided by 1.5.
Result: -2.06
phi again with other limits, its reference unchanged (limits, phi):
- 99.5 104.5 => -1.80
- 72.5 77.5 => -2.24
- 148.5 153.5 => -2.62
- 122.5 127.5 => -2.32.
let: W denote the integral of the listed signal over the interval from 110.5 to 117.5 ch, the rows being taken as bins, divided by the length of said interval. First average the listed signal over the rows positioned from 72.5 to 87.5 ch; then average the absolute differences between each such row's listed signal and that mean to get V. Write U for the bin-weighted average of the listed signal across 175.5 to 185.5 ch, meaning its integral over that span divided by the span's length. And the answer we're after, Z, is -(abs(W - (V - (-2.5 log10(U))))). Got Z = -11.6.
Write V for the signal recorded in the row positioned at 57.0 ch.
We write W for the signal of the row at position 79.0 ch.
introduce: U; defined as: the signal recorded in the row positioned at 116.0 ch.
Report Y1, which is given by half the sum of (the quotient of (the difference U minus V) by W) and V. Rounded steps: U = 15.5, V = 9.75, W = 13.4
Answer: 5.1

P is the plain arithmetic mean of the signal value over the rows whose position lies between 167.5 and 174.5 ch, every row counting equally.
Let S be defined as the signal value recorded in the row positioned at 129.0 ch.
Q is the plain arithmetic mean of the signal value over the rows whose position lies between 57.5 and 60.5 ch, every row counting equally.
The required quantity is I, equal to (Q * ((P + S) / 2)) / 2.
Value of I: 63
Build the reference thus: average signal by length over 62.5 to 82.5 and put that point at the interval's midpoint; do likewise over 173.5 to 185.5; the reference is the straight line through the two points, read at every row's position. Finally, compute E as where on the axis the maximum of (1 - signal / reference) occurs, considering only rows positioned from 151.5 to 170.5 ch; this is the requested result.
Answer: 170.0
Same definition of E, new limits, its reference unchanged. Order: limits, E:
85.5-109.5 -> 86.0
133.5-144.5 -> 140.0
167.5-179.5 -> 179.0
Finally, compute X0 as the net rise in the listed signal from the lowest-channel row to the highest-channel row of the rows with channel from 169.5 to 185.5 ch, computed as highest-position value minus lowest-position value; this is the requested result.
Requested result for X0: -0.3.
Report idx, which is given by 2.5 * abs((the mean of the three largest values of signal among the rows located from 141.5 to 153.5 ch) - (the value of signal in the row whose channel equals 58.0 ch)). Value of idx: 9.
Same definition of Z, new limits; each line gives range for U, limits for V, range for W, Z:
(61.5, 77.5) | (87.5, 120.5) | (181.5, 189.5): -6.5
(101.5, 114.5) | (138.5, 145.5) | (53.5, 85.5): -8.3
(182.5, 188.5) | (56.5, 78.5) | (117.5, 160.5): -9.3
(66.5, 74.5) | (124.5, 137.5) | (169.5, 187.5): -7.2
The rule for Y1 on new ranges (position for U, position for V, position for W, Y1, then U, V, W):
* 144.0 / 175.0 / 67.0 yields 5.3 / 12.9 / 10.3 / 10.2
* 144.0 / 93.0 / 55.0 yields 8.1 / 12.9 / 16.7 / 8.96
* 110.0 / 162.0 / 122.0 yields 6.5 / 14.4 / 12.8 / 11.8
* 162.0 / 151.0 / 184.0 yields 6.3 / 12.8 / 12.5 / 10.4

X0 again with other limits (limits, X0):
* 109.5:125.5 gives -1.3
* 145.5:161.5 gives -0.1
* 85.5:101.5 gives 1.0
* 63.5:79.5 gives 2.0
